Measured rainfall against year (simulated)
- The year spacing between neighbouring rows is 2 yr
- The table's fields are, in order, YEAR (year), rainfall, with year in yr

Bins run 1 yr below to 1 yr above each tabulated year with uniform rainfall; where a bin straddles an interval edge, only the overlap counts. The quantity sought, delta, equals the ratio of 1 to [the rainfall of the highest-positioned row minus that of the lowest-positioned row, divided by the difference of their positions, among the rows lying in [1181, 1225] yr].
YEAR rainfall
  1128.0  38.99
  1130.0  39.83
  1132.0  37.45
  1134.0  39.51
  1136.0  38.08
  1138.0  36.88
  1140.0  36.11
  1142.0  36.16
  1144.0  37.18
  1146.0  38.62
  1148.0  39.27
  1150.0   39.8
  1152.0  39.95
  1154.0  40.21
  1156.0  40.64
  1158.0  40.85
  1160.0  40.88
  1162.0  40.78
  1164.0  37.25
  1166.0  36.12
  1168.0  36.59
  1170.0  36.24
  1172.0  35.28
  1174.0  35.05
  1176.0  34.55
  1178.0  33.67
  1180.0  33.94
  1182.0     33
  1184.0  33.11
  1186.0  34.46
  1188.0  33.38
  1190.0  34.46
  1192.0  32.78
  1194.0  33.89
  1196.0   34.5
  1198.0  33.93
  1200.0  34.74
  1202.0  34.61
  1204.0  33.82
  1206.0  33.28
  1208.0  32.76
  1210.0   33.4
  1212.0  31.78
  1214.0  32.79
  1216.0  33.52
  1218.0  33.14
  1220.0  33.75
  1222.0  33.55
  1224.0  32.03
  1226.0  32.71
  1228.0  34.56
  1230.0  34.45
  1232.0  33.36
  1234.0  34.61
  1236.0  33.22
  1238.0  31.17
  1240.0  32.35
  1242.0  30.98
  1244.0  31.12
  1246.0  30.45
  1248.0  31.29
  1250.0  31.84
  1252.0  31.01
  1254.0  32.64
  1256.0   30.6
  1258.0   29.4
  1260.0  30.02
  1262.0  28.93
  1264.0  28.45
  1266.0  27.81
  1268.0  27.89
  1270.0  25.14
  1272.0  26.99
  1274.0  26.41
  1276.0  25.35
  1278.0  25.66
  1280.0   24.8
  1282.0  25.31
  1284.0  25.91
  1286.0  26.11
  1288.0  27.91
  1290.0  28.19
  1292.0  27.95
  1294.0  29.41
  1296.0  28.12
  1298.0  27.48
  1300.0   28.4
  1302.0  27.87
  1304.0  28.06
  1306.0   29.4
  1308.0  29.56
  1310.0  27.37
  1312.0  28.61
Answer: -43.3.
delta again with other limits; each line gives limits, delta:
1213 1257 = -19.2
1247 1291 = -13.5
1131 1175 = -17.5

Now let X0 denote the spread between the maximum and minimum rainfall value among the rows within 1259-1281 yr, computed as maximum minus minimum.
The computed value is 5.2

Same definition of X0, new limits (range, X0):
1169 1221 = 4.5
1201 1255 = 4.2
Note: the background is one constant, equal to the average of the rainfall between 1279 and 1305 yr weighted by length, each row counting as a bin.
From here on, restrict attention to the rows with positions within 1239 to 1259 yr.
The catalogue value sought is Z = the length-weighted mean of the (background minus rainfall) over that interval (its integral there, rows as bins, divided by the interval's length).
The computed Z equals -3.8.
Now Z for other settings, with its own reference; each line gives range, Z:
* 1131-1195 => -9.4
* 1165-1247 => -6.2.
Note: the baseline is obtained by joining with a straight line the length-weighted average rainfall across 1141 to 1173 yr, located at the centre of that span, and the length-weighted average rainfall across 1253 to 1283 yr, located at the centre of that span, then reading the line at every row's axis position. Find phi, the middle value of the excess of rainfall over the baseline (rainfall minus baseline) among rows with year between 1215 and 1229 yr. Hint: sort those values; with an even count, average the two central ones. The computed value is 0.9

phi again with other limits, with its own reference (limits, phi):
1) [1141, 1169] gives 0.3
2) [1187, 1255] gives 0.6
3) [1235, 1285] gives 0.6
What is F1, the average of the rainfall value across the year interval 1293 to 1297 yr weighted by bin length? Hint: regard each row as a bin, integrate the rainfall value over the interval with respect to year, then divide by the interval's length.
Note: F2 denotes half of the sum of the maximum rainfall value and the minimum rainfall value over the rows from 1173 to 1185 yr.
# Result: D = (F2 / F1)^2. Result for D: 1.4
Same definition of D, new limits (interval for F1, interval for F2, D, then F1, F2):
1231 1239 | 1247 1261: 0.9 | 33.1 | 31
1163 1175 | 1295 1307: 0.6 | 36.1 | 28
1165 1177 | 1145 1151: 1.2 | 35.6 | 39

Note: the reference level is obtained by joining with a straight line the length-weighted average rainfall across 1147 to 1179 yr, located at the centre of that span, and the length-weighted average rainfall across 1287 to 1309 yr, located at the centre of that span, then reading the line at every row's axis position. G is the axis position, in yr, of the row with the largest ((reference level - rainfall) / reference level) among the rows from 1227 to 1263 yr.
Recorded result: 1262.0 yr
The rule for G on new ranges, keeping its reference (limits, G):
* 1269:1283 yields 1270.0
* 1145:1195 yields 1182.0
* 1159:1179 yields 1178.0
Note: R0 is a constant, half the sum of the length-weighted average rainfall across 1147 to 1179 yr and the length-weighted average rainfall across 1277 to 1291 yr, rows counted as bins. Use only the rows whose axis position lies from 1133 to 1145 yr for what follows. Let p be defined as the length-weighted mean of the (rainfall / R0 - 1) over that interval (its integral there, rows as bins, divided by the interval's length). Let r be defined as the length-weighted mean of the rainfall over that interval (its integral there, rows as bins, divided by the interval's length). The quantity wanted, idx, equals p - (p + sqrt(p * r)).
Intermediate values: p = 0.162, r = 37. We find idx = -2.5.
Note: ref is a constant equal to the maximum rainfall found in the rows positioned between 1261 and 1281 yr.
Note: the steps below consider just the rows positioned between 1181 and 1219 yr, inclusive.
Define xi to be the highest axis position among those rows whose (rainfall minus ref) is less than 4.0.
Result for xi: 1214.0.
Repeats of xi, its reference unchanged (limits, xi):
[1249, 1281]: 1280.0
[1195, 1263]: 1262.0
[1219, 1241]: 1240.0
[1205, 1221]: 1214.0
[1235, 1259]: 1258.0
